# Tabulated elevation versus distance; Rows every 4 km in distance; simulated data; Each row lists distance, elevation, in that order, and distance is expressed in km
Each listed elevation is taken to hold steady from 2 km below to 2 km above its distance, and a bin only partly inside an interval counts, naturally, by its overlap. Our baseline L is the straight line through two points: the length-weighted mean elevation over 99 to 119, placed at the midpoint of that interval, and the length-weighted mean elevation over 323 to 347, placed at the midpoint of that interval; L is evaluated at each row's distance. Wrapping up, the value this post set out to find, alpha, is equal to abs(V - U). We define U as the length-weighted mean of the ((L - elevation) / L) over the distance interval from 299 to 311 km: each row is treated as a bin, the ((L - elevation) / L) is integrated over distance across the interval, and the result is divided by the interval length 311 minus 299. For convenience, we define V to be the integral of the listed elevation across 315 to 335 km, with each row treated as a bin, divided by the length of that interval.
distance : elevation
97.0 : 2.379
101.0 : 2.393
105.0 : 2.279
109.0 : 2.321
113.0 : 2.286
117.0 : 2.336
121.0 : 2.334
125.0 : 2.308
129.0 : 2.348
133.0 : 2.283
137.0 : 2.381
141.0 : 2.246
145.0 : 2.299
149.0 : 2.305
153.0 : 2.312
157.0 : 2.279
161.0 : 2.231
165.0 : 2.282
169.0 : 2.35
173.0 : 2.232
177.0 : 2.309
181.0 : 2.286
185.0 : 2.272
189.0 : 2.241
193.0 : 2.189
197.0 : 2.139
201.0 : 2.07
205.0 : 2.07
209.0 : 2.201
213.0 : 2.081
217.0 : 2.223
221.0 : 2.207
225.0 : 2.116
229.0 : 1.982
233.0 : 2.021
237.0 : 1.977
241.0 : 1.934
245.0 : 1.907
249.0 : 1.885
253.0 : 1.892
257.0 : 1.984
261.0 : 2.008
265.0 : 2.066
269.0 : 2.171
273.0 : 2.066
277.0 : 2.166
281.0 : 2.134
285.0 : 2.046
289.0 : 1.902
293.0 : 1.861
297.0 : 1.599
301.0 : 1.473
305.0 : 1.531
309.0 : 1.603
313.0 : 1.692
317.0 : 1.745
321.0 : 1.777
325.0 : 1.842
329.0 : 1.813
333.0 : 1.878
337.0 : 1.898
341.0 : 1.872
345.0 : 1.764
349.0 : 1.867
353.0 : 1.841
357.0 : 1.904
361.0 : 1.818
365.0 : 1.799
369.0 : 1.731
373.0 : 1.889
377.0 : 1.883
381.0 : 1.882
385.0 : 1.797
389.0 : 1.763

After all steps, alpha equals 1.62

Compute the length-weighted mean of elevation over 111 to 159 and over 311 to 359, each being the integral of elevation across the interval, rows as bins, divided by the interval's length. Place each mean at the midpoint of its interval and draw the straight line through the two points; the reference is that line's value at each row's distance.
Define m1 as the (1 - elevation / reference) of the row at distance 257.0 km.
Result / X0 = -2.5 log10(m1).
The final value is 4.6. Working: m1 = 0.015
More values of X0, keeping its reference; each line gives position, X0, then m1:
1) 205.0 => 3.7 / 0.033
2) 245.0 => 2.9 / 0.066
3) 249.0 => 2.8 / 0.073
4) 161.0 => 5.4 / 0.007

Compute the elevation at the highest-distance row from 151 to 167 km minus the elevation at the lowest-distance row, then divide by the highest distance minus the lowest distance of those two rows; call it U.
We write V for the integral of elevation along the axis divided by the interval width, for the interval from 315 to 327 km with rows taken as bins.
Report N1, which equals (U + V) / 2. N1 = 0.89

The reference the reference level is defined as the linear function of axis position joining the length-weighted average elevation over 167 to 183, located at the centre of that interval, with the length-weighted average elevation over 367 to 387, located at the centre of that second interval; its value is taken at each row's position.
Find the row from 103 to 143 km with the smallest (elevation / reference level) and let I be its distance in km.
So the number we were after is 105.0 km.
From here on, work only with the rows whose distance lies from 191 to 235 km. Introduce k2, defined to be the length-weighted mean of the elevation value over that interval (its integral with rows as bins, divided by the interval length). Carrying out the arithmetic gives 2.1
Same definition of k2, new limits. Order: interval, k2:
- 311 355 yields 1.8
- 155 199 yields 2.3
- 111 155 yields 2.3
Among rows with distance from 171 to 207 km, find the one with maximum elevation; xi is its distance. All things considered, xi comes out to 177.0 km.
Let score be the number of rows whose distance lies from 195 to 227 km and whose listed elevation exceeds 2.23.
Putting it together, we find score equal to 0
